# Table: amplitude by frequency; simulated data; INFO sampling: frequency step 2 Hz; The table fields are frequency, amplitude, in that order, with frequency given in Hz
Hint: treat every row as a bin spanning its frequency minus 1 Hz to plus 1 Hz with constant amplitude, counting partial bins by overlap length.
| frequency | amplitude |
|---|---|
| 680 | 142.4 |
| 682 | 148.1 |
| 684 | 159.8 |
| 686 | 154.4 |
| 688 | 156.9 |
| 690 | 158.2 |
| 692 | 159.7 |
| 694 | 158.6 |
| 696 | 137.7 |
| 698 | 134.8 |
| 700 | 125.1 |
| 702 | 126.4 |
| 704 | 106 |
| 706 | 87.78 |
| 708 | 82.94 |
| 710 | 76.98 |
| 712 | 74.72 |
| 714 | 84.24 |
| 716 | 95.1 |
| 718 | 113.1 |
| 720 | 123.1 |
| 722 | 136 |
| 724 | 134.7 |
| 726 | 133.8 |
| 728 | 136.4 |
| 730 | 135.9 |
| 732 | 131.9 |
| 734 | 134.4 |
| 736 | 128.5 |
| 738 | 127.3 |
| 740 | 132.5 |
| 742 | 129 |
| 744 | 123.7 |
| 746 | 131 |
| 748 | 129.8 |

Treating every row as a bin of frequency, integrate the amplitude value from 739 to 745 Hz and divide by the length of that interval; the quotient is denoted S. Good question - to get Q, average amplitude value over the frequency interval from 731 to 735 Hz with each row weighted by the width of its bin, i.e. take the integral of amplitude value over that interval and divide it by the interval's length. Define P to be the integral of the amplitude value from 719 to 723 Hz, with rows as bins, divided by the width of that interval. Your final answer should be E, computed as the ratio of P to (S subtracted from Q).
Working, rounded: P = 130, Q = 133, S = 128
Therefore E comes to 27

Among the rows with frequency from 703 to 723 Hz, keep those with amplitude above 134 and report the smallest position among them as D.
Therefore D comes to 722 Hz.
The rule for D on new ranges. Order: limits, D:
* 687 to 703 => 688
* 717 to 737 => 722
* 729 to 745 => 730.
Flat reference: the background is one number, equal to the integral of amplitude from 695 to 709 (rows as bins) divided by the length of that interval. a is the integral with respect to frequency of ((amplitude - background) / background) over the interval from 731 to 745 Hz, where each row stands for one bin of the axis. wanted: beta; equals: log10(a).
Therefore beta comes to 0.27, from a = 1.9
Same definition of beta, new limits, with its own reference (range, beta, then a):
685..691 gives 0.34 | 2.2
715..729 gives 0.10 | 1.2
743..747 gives -0.34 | 0.5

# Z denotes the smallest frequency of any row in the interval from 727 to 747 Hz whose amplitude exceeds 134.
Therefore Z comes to 728 Hz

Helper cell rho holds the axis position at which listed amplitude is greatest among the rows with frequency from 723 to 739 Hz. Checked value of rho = 728 Hz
